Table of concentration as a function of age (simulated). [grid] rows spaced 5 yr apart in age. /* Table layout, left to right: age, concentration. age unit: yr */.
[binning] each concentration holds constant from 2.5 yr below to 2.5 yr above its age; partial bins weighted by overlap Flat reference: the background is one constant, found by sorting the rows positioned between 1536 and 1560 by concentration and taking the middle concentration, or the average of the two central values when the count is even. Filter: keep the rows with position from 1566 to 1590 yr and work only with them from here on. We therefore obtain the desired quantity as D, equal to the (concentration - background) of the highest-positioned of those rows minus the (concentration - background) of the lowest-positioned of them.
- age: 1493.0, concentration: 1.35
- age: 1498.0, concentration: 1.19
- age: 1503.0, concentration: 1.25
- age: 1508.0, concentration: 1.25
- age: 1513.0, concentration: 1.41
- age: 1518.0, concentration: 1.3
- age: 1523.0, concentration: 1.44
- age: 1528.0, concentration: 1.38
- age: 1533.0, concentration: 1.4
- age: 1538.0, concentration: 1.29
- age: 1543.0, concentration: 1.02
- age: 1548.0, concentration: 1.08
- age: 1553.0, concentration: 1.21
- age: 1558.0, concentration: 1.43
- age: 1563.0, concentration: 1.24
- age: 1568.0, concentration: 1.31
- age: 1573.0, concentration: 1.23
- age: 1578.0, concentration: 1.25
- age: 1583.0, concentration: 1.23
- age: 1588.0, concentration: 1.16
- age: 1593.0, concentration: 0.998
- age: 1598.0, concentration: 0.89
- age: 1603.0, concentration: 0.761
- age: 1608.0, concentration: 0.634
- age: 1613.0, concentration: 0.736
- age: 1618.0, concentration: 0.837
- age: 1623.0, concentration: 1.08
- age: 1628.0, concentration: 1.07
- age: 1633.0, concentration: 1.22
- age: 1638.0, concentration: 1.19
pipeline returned -0.15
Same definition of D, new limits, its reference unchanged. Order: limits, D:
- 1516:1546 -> -0.28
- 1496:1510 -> 0.06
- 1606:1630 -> 0.44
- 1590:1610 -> -0.36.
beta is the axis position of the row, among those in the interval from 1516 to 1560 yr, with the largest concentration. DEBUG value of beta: 1523.0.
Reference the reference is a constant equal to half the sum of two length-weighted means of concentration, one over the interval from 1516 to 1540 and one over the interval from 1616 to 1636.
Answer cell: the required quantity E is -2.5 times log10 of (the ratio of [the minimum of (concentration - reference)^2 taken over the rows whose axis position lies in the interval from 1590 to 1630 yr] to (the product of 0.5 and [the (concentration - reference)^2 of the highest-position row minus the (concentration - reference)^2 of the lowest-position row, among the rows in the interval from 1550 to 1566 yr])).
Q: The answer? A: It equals -4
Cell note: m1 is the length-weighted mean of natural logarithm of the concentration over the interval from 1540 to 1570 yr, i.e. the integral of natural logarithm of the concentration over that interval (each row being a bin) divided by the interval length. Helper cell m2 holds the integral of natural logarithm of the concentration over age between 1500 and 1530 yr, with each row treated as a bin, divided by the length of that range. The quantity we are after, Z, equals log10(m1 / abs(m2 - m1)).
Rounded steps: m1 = 0.19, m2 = 0.29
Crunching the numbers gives 0.28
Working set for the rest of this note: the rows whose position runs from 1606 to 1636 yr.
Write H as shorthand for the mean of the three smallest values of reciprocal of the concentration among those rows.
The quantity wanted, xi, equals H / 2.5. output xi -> 0.357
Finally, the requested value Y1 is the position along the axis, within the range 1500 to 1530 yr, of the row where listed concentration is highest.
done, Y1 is 1523.0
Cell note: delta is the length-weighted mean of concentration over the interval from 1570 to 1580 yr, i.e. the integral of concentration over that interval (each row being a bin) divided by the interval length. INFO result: 1.24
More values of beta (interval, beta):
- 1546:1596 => 1558.0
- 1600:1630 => 1623.0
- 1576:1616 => 1578.0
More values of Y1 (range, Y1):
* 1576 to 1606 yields 1578.0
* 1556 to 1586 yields 1558.0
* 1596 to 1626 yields 1623.0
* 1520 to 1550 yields 1523.0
